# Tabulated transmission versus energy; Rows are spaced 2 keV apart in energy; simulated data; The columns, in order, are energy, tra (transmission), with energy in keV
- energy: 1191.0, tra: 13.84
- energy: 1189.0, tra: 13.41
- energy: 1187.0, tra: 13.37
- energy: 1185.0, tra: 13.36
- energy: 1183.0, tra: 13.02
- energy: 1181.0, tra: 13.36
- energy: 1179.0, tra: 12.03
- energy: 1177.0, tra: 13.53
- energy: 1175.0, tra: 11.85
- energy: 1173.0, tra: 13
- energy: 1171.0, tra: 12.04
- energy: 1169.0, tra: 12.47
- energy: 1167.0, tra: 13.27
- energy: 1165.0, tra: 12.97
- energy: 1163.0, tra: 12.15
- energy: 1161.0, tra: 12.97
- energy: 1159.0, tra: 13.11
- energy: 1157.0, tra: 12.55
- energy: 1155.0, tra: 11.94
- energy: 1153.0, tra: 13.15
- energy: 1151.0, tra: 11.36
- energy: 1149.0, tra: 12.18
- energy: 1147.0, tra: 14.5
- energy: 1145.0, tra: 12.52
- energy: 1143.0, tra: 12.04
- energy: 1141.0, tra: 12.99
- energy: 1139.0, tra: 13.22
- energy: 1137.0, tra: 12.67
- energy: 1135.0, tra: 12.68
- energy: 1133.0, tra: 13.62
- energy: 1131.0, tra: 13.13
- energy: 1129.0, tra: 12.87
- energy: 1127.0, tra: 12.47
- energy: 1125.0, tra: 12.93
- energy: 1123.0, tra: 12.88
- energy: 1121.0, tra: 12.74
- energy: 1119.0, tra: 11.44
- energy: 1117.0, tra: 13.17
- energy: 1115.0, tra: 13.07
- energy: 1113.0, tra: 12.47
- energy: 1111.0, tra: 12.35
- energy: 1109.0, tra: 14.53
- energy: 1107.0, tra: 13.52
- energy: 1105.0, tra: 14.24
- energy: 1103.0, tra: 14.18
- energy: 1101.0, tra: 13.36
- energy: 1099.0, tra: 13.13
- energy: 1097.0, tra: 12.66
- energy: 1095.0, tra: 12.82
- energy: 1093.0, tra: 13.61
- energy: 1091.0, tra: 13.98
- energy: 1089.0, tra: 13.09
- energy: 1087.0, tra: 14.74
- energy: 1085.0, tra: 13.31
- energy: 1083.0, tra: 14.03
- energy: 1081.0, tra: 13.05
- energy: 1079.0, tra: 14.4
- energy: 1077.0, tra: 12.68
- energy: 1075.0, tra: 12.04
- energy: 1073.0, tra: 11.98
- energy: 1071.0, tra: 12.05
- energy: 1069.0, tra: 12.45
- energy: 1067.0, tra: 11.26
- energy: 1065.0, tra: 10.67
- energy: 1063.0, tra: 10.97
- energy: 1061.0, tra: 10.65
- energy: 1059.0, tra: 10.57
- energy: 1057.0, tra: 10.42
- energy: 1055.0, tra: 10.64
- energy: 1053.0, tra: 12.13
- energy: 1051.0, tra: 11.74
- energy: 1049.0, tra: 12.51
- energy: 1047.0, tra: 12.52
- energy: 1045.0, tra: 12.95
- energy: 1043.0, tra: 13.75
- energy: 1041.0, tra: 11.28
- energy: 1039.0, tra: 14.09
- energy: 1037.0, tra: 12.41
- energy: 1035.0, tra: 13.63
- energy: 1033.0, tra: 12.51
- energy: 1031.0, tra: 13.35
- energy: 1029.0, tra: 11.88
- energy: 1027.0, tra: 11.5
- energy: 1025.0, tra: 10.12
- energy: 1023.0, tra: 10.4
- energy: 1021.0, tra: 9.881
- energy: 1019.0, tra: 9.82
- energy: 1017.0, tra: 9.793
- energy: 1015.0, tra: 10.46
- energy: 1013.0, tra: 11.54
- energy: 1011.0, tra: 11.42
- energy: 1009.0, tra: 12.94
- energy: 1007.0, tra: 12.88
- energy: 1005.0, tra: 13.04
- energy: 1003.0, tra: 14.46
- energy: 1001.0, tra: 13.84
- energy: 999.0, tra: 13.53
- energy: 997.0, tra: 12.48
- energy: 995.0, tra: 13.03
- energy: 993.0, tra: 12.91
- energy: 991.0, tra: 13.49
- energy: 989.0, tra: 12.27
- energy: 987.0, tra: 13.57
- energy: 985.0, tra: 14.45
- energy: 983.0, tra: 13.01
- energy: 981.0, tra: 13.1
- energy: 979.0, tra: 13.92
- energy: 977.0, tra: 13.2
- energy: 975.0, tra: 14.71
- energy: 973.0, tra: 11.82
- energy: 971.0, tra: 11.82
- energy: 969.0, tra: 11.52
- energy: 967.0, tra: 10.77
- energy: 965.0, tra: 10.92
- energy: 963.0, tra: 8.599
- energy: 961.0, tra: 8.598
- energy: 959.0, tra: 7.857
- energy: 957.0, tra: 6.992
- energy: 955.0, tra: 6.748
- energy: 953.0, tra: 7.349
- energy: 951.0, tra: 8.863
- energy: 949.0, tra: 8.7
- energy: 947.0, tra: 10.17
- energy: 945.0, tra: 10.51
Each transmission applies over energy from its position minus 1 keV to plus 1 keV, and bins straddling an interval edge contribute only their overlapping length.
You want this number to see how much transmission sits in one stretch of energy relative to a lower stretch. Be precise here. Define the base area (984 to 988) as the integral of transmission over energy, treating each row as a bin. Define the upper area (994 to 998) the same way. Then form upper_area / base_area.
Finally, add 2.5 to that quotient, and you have 3.41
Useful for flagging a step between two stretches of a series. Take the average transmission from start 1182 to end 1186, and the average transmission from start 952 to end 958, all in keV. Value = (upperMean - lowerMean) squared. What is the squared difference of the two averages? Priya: 38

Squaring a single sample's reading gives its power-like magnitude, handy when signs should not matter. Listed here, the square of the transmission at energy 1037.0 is 154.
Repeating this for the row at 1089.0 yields 171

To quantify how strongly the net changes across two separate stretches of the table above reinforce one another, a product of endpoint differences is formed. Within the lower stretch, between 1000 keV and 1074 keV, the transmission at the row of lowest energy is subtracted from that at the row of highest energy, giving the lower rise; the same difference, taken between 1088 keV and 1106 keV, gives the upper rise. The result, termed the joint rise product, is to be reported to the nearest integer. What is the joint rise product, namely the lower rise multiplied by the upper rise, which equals -2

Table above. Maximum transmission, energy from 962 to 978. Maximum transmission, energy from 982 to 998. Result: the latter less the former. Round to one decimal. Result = -0.3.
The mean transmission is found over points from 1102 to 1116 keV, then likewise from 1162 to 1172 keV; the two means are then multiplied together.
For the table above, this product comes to 170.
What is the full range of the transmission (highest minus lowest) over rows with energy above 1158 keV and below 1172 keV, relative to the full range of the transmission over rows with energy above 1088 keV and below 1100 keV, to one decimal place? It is 0.9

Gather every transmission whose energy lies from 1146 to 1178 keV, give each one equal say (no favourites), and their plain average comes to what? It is 12.7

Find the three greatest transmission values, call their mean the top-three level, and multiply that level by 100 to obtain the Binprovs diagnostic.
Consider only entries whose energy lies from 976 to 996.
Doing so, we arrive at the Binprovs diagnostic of 1398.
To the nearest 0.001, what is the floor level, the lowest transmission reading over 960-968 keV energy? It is 8.598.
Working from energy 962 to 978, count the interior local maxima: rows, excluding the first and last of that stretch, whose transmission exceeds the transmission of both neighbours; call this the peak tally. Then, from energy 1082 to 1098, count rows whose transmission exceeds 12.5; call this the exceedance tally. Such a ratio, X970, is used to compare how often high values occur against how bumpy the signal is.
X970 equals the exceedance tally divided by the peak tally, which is 4.0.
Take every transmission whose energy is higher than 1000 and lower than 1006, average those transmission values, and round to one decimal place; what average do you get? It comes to 13.8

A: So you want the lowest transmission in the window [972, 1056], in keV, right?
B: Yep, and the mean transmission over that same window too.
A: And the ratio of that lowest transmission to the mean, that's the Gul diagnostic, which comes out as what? 0.79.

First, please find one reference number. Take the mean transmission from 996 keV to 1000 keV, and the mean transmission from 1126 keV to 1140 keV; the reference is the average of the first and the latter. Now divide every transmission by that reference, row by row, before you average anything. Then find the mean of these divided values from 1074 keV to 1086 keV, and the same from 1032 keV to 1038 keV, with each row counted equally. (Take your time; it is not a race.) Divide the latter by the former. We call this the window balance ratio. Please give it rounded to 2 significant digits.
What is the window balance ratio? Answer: 0.97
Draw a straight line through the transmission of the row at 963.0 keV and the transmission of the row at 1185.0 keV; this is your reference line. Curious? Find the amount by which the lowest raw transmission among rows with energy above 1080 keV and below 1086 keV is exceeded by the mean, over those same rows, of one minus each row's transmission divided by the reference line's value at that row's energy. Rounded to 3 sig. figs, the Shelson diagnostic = -13.3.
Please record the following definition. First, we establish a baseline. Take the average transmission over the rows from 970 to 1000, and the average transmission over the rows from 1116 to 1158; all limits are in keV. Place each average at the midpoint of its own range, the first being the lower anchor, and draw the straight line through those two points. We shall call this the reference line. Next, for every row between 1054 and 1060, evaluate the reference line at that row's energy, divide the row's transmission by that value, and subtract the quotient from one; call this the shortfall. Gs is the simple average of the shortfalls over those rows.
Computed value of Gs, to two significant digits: 0.19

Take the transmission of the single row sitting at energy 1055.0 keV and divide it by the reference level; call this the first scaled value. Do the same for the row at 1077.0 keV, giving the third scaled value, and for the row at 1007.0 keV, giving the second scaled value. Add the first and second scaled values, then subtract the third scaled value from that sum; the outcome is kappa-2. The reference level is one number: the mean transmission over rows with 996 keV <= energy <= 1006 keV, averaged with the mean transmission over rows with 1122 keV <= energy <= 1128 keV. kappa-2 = 0.83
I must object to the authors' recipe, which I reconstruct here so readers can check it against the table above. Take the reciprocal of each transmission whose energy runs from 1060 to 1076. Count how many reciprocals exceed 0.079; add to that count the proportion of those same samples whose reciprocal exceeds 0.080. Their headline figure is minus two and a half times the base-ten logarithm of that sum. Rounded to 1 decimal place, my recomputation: -2.4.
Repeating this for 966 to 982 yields -1.6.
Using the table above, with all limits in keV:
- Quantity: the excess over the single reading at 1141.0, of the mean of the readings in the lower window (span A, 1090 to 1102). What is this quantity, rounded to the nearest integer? 0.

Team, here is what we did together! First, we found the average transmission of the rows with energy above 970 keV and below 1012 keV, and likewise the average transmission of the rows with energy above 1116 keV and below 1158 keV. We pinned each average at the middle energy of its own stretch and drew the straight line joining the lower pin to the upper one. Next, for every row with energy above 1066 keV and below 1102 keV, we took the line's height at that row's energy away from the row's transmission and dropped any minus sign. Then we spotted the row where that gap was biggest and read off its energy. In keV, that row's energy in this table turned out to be 1087.0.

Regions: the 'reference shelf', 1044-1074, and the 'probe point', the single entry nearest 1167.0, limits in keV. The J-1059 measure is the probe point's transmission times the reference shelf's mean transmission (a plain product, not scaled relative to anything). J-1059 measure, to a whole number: 153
